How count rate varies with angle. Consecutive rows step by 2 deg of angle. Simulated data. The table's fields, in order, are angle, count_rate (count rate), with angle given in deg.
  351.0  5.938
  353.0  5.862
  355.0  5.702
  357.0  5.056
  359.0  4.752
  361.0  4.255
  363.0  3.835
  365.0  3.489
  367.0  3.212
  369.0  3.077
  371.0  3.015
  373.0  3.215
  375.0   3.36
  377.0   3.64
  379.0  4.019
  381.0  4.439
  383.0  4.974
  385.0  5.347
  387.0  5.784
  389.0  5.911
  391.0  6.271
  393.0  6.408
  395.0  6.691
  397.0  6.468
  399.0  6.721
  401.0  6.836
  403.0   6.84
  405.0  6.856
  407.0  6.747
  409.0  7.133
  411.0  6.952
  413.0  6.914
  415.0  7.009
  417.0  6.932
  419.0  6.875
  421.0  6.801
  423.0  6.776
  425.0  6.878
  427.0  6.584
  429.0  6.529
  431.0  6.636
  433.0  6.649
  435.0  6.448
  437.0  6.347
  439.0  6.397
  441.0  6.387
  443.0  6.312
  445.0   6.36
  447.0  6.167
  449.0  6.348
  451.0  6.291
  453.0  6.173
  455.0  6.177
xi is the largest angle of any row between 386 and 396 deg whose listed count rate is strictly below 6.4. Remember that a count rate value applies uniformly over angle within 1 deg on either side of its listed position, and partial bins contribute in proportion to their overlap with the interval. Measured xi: 391.0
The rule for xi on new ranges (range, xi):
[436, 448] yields 447.0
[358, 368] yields 367.0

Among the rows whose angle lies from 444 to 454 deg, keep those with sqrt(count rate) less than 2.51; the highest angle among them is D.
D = 453.0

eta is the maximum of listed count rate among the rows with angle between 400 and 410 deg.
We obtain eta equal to 7.133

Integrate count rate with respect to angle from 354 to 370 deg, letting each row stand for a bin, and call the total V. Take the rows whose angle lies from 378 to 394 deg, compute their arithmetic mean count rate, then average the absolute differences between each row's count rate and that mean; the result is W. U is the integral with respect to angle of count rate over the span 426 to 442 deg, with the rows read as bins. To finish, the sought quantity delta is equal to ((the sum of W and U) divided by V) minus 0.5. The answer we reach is 1.1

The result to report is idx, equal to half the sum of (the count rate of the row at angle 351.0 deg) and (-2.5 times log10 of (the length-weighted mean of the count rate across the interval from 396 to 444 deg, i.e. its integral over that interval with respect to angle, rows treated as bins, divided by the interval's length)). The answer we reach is 1.9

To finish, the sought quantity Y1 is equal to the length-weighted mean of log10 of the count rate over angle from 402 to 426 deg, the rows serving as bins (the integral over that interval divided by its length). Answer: 0.84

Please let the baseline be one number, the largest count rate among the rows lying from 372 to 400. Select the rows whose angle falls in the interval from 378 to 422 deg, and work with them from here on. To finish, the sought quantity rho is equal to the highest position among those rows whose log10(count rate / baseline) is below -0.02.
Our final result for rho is 393.0 deg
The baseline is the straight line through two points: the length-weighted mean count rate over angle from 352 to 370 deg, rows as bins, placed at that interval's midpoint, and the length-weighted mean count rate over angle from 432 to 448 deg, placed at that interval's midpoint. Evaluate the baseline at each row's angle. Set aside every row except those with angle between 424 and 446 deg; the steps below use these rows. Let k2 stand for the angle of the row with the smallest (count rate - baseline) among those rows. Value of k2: 445.0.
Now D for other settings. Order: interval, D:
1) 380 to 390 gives 389.0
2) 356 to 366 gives 365.0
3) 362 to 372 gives 371.0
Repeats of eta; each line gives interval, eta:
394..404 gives 6.84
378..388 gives 5.784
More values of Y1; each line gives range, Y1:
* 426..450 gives 0.81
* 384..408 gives 0.81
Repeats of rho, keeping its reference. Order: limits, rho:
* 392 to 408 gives 393.0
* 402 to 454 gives 453.0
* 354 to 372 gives 371.0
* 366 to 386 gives 385.0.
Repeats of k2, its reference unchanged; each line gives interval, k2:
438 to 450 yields 447.0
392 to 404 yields 397.0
